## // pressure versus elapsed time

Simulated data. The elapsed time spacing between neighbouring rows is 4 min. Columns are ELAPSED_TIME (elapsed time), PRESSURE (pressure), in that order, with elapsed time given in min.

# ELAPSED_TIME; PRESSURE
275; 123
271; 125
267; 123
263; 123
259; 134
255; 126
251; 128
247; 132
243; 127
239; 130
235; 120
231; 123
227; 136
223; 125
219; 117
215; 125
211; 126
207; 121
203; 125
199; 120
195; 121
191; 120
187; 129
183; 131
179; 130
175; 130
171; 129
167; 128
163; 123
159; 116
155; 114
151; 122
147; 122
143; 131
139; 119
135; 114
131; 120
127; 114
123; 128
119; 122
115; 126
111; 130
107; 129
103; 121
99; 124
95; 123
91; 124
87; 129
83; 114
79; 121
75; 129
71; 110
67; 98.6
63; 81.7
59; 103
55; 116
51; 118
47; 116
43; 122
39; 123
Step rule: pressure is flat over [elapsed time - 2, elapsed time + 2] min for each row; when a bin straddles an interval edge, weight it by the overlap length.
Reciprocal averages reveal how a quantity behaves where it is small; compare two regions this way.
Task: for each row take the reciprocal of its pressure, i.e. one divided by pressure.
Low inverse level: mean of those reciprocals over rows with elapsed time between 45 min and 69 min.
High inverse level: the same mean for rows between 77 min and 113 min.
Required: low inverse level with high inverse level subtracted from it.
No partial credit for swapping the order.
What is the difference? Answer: 0.0016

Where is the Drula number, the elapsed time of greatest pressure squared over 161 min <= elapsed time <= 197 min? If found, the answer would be 183 min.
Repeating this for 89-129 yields 111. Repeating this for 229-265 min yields 259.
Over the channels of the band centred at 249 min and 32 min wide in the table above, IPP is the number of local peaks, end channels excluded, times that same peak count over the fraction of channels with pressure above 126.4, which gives 14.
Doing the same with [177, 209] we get 24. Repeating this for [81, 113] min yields 11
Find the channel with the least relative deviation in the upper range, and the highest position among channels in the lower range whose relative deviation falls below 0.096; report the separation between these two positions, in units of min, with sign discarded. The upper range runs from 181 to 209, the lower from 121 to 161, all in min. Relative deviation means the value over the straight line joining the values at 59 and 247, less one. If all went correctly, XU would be 48 min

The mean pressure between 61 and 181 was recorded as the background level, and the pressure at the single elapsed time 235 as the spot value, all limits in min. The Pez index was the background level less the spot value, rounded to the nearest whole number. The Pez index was 1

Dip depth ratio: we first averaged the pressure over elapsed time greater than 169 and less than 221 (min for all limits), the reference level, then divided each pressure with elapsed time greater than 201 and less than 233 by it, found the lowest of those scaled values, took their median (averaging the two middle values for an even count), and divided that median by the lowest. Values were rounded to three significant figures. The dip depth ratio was 1.07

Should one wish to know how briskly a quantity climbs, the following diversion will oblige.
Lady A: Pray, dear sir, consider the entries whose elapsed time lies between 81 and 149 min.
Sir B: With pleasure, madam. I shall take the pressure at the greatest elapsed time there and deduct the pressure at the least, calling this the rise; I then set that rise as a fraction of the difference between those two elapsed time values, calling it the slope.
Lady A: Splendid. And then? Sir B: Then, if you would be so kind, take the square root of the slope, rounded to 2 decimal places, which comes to 0.35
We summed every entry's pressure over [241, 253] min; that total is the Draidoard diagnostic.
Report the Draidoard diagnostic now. 387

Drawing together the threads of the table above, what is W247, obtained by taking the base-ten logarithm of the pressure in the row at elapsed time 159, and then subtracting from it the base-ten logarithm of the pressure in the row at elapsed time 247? -0.056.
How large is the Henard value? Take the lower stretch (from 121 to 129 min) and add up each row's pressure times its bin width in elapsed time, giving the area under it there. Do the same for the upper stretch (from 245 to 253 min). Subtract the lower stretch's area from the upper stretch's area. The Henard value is 72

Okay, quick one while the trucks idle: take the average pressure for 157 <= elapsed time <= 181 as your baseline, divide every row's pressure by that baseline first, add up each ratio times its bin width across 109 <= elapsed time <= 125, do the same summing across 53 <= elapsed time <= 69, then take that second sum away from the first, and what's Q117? 3.4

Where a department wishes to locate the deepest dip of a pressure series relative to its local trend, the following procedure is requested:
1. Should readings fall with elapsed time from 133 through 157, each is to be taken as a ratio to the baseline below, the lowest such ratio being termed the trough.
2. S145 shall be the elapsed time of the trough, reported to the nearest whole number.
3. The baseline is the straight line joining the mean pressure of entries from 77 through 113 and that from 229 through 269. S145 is 155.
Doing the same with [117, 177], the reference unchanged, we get 155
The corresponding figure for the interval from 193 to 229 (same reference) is 219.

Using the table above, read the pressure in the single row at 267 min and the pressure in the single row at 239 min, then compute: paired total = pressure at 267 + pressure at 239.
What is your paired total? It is 253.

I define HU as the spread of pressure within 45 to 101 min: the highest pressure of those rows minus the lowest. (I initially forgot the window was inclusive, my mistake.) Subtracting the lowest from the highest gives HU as 47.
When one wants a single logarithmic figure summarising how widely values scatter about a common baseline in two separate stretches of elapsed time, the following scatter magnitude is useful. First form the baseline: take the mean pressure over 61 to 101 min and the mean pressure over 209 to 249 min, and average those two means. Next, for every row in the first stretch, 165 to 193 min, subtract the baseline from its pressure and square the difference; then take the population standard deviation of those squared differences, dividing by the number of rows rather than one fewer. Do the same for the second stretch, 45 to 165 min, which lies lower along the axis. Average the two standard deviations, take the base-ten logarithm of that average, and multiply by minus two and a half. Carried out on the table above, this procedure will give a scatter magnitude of -5.49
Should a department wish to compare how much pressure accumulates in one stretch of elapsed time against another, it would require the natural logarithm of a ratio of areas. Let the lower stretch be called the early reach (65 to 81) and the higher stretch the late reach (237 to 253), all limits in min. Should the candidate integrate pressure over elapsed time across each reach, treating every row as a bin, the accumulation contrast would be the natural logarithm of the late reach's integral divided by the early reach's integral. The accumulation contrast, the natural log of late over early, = 0.12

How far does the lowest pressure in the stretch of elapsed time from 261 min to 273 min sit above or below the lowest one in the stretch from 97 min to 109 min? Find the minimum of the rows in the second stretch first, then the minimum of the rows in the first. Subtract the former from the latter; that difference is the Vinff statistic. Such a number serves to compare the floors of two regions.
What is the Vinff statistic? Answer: 2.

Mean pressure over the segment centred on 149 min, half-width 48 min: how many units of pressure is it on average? 123.7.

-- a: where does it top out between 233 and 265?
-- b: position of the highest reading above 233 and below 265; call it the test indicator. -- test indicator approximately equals 259 min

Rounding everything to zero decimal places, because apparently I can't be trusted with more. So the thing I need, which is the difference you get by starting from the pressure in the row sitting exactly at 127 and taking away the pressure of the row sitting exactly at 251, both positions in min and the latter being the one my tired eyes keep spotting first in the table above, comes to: -14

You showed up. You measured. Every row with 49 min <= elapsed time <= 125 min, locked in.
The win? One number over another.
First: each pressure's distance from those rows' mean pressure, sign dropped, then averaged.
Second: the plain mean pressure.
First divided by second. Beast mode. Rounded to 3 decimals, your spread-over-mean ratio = 0.077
